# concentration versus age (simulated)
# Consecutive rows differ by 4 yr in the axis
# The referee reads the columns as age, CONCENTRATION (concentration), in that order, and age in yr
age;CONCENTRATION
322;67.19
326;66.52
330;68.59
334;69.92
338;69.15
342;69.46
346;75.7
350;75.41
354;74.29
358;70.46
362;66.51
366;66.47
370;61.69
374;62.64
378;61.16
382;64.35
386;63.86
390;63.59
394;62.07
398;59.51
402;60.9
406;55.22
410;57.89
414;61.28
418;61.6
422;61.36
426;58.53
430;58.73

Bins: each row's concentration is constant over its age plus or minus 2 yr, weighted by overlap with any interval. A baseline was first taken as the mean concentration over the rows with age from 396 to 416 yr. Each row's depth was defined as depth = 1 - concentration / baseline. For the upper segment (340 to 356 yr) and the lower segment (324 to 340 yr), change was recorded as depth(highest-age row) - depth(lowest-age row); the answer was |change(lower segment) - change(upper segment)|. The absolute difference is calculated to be 0.04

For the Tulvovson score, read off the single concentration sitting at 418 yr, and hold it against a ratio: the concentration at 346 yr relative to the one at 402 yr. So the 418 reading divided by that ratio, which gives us 50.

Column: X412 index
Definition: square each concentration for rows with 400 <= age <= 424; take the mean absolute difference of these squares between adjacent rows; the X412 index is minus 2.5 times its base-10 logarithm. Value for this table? -6.14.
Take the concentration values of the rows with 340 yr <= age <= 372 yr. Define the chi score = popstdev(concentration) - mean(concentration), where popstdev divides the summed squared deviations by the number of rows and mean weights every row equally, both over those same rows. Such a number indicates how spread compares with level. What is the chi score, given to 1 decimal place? -65.3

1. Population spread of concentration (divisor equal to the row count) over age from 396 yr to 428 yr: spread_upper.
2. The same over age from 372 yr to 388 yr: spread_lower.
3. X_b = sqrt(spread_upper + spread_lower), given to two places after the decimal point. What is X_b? 1.82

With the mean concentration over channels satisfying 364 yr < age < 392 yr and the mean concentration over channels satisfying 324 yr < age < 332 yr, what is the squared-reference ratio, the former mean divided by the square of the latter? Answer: 0.0139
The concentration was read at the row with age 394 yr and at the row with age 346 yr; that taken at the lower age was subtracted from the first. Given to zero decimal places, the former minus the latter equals -14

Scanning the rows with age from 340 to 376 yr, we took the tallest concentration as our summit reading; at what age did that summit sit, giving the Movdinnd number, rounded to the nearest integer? 346 yr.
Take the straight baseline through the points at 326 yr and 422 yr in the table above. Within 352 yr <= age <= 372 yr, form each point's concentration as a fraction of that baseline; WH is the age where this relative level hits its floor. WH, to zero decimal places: 370 yr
